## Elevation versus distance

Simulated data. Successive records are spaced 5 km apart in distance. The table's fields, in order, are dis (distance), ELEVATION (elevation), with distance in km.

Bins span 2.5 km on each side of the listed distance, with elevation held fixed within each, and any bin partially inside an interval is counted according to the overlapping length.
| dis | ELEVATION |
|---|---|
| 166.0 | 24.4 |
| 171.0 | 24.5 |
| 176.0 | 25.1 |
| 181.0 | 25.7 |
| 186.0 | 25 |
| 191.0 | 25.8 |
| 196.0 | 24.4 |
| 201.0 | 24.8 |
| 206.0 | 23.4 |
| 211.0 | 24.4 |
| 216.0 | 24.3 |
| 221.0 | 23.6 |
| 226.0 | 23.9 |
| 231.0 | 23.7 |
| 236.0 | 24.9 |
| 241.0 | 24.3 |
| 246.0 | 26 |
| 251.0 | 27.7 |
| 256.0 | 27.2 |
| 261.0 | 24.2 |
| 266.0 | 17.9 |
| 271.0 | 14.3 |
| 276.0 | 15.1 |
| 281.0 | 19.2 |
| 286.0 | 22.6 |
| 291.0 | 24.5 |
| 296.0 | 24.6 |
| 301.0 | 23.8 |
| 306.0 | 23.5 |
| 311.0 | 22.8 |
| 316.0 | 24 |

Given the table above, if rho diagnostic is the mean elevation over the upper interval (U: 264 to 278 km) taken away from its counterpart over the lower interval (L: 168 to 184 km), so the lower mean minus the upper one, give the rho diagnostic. 9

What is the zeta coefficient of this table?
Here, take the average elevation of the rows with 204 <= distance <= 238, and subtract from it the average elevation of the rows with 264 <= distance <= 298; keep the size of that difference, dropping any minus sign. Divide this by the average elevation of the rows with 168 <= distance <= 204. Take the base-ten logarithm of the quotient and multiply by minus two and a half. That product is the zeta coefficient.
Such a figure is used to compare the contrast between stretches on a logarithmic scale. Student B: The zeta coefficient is 1.9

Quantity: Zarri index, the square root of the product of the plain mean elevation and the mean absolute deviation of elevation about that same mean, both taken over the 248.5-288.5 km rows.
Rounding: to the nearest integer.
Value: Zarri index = 10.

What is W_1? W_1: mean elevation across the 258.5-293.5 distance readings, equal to 20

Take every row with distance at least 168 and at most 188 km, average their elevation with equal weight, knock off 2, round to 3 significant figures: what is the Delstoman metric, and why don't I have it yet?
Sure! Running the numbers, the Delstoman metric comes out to 23.1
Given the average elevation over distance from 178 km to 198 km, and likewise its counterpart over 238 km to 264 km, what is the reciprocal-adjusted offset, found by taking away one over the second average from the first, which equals 25.2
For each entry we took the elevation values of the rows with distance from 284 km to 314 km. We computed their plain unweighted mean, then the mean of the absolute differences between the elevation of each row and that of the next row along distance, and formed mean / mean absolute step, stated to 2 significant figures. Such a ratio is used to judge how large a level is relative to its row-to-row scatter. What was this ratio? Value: 31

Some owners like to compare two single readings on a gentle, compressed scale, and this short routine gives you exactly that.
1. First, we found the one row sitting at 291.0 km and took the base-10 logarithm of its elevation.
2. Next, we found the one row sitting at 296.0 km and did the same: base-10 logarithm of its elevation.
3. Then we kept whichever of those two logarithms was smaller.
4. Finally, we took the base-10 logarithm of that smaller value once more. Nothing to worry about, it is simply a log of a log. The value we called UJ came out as 0.14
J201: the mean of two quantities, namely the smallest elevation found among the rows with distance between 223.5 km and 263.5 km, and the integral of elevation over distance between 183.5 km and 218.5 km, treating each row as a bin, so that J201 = 442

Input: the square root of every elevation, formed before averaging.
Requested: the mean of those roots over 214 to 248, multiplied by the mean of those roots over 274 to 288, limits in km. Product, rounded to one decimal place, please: 21.4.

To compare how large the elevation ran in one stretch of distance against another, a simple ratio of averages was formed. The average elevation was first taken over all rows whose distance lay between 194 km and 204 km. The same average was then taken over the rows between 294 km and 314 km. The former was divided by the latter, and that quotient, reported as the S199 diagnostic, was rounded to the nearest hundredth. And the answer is 1.04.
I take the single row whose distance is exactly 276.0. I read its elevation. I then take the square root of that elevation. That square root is 3.9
